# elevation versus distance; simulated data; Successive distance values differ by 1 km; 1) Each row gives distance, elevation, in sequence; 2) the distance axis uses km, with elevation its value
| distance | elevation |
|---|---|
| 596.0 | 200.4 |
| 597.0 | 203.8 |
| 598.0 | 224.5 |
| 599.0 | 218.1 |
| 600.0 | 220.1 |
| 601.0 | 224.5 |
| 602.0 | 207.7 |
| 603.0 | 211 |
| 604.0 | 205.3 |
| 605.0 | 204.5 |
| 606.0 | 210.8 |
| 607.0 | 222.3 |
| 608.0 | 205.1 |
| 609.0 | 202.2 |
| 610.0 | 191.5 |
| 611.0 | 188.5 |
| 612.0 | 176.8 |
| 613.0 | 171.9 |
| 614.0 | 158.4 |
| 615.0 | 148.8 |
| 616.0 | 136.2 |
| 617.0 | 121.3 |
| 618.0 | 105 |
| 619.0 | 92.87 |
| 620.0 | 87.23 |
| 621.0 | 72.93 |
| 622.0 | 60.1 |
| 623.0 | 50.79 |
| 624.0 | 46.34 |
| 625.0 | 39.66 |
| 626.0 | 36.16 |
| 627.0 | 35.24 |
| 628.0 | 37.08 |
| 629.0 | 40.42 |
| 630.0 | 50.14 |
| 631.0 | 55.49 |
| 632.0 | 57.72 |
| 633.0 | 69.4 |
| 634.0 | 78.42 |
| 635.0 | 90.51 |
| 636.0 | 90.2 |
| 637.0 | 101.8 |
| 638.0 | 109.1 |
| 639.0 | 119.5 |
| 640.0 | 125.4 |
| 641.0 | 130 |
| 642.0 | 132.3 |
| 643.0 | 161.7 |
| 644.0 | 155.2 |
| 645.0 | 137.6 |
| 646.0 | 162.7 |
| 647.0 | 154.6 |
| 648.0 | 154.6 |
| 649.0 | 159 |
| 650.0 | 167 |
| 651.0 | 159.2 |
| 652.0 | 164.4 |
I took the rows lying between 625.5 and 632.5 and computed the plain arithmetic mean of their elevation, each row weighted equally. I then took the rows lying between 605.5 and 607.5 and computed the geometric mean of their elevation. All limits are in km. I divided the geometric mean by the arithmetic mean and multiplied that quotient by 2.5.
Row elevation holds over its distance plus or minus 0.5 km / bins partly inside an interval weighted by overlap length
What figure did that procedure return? 12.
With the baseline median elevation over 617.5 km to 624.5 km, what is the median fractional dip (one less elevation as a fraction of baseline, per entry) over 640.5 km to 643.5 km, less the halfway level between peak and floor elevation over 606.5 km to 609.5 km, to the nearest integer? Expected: -213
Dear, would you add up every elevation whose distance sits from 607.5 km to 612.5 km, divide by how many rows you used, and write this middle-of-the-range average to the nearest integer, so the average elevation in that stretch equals 193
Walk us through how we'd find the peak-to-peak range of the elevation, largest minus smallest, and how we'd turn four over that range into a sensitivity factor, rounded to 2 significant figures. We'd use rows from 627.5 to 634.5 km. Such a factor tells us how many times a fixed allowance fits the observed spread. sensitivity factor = 0.097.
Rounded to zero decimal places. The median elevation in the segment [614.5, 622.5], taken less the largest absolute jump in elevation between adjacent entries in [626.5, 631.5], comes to 89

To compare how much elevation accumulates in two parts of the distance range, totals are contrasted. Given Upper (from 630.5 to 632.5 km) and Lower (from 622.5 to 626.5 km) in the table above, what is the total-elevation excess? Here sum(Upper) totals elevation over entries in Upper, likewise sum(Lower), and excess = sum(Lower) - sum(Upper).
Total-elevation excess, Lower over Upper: 60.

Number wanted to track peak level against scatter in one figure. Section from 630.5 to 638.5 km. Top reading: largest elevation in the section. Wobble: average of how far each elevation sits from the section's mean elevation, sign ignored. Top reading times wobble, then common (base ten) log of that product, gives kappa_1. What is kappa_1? 3.25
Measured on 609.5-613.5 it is 3.18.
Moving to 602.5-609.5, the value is 3.06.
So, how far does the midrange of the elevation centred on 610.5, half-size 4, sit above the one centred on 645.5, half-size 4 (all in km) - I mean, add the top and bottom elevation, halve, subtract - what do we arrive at 43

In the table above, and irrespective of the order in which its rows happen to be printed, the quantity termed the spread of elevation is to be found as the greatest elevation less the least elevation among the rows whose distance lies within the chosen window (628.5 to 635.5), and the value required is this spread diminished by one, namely 49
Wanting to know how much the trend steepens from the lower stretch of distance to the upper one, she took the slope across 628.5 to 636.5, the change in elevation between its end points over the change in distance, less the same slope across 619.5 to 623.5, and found 19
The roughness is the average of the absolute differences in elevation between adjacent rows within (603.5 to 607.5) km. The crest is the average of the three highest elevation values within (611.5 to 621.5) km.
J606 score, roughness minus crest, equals -163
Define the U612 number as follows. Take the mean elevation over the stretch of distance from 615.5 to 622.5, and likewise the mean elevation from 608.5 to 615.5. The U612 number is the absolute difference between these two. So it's 80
